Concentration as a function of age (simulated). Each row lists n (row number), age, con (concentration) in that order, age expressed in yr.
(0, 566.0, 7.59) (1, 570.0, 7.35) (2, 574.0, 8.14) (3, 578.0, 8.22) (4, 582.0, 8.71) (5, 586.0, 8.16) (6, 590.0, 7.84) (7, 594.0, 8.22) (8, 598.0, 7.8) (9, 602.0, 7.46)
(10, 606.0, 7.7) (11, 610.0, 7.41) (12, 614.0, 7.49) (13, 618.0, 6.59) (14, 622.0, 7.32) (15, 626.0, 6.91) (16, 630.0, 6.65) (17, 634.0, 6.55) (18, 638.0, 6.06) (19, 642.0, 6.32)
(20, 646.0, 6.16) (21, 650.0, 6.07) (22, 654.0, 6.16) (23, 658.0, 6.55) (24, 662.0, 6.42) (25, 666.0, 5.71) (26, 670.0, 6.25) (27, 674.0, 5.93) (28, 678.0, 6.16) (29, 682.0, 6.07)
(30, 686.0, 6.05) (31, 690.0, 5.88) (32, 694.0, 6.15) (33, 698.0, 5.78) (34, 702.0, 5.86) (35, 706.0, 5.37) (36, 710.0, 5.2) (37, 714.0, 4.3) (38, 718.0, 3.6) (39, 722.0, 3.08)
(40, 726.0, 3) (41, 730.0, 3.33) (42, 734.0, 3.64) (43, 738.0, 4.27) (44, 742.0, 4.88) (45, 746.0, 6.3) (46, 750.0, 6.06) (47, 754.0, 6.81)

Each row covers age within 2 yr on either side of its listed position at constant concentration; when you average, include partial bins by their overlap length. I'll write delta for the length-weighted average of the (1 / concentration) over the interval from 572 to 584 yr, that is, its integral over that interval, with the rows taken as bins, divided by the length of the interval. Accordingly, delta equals 0.12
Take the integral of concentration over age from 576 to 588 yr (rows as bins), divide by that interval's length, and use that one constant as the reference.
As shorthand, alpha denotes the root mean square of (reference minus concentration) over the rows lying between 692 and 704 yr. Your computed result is 2.4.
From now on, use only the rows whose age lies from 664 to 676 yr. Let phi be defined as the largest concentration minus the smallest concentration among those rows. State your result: 0.54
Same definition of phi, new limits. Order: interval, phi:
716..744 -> 1.88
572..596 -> 0.87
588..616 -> 0.81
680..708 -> 0.78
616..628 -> 0.73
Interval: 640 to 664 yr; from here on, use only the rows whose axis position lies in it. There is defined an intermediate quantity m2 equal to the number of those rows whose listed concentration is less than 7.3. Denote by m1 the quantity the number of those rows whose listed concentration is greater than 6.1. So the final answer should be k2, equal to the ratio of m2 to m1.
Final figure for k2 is 1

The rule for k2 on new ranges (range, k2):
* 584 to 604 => 0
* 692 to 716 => 6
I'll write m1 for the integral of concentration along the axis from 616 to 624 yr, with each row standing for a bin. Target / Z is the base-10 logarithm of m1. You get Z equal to 1.7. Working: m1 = 56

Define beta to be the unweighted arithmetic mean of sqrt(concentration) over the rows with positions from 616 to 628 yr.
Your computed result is 2.6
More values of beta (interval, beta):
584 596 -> 2.8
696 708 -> 2.4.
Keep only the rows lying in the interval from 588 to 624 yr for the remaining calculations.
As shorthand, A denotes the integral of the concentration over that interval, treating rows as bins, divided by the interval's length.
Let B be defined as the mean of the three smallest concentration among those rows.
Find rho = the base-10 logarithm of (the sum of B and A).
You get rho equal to 1.17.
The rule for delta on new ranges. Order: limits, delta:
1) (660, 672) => 0.16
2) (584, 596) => 0.12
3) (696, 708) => 0.18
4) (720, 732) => 0.32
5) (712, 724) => 0.28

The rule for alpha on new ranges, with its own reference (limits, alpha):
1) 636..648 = 2.2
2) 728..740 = 4.6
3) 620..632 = 1.4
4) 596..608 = 0.7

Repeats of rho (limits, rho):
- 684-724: 0.94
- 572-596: 1.21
